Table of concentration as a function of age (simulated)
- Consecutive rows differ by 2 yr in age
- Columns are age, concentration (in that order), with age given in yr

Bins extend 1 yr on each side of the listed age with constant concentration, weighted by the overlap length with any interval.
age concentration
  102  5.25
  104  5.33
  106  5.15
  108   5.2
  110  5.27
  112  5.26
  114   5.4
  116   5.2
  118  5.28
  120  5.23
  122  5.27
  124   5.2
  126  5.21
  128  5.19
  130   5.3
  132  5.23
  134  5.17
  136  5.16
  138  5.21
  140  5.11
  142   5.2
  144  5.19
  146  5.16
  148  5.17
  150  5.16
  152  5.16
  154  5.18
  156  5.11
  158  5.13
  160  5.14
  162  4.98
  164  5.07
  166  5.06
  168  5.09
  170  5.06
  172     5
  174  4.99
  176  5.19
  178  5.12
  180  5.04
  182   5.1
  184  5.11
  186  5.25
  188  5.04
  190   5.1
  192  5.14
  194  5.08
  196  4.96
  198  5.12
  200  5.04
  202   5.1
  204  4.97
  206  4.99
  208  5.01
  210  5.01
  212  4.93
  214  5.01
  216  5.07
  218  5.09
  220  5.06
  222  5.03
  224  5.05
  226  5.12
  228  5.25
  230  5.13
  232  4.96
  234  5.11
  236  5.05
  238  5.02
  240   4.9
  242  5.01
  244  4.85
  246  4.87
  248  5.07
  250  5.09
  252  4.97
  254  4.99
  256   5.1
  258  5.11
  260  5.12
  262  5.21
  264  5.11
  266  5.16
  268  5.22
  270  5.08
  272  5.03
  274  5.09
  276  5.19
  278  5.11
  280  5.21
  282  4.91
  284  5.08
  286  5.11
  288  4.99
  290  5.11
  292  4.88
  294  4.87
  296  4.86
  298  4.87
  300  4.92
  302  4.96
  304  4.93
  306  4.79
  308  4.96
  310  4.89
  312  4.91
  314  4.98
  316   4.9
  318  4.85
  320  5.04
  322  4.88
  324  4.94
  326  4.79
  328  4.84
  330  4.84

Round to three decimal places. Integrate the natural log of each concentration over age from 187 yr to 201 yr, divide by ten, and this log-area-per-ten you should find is 2.272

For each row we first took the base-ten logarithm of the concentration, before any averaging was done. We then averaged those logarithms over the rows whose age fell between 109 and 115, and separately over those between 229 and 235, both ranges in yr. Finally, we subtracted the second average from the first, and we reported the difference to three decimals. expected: 0.020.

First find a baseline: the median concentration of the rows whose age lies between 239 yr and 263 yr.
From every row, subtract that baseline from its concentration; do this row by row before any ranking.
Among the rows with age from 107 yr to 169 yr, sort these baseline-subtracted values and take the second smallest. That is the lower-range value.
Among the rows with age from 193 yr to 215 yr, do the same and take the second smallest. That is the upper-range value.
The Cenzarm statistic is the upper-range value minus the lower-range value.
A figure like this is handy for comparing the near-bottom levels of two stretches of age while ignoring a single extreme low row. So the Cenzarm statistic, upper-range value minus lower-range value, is -0.10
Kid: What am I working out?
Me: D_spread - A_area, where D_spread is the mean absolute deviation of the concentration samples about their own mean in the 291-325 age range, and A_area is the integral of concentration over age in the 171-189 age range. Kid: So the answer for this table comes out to -92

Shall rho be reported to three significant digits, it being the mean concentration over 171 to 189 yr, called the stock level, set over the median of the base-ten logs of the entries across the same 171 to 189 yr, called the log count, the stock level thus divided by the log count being 7.20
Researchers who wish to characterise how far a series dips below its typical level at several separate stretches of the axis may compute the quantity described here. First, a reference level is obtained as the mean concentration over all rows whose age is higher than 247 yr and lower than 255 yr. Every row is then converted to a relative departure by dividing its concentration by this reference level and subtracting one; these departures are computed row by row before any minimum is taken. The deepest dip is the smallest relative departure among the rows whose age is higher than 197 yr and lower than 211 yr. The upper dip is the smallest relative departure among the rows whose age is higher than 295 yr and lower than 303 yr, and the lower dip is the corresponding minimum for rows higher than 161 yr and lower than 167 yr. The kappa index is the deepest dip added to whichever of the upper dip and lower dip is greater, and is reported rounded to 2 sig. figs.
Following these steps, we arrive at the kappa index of -0.022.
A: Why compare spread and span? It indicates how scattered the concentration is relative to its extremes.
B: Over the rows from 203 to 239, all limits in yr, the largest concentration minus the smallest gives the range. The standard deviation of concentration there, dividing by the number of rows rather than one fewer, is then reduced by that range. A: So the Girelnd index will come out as -0.247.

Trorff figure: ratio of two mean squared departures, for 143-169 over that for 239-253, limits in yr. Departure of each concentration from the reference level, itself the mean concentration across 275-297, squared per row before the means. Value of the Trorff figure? 1.0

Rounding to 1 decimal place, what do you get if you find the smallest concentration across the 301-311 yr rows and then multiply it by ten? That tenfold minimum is 47.9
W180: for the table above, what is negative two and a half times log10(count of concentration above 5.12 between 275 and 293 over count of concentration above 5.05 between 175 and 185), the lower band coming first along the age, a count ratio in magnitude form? 0.75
